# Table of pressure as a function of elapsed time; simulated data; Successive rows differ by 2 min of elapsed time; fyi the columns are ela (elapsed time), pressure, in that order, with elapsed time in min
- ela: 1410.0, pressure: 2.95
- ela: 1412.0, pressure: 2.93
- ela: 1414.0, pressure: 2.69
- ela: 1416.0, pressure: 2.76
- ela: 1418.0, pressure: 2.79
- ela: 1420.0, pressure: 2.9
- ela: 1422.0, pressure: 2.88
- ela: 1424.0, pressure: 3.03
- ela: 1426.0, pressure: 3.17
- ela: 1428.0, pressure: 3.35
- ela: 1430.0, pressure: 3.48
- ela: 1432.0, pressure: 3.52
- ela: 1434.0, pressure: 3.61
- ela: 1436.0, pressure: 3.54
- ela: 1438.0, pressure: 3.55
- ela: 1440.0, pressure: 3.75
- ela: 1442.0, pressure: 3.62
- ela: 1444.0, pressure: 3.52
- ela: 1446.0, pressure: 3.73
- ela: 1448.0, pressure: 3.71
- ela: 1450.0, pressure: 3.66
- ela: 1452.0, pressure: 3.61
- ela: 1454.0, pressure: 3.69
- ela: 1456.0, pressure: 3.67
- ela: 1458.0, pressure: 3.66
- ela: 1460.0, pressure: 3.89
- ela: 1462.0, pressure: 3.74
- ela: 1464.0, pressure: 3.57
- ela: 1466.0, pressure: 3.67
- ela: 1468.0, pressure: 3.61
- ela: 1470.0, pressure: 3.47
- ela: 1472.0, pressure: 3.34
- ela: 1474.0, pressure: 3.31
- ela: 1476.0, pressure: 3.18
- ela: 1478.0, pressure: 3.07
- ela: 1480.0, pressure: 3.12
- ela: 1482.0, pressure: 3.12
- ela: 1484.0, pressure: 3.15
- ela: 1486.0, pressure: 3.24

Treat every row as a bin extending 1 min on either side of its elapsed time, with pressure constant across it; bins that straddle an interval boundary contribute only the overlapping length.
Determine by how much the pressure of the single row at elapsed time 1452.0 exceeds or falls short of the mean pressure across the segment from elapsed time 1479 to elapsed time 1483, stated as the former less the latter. 0.49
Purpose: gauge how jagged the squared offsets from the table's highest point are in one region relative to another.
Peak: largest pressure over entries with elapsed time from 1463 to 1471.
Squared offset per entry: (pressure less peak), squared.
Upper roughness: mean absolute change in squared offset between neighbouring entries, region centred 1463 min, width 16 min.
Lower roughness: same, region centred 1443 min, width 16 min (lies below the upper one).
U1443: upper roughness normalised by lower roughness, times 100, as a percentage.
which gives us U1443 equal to 259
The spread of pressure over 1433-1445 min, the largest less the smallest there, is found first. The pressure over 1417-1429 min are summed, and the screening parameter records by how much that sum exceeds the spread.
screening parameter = 17.9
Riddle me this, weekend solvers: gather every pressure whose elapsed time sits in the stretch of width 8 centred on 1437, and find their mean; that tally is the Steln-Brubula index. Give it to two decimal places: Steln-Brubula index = 3.61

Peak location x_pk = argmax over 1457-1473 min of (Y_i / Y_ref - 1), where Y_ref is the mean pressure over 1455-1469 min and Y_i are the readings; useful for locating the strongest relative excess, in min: 1460.0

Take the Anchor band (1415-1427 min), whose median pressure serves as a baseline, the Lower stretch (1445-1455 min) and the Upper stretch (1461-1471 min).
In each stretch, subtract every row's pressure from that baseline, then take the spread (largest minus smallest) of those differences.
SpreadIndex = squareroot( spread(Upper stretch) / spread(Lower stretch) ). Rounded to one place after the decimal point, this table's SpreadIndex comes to 1.5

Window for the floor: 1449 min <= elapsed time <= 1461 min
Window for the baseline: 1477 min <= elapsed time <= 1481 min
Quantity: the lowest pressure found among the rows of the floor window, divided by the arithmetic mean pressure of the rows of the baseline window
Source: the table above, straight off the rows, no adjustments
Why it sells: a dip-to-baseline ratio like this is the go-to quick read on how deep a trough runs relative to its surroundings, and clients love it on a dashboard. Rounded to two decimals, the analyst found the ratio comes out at 1.17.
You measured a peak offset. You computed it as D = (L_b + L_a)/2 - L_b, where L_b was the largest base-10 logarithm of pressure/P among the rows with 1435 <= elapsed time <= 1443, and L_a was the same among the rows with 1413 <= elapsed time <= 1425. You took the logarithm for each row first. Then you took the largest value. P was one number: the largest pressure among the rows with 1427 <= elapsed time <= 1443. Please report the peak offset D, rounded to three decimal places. -0.046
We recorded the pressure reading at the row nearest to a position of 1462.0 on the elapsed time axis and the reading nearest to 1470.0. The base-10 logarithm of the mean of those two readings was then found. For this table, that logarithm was 0.557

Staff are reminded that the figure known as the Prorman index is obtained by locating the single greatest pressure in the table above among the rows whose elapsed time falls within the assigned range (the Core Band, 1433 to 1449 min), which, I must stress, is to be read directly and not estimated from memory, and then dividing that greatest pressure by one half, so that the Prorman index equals 7.50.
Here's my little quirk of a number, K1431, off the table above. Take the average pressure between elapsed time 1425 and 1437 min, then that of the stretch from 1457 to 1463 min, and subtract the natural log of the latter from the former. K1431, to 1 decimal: 2.1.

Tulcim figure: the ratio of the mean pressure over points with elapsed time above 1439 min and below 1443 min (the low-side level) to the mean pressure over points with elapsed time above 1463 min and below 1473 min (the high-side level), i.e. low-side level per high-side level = 1.04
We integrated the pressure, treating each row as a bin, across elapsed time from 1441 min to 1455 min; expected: 51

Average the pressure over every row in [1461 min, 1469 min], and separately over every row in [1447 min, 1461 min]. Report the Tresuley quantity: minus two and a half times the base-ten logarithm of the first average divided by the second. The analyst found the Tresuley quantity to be 0.02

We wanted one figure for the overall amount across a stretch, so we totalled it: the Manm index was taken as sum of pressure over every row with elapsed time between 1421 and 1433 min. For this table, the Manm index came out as 19.4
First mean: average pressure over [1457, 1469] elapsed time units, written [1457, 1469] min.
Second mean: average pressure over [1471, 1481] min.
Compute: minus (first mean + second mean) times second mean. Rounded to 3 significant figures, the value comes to -22.1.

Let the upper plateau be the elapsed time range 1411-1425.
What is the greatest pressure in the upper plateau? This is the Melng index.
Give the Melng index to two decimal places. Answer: 3.03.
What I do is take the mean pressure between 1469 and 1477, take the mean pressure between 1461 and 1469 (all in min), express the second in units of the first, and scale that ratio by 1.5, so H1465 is 1.65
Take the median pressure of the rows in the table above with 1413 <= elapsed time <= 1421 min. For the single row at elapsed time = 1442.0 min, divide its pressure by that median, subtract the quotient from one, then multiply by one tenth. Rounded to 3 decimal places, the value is -0.030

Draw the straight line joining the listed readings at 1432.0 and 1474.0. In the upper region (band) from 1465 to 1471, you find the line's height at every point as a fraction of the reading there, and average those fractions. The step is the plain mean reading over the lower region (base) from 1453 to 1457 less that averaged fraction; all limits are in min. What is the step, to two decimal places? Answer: 2.75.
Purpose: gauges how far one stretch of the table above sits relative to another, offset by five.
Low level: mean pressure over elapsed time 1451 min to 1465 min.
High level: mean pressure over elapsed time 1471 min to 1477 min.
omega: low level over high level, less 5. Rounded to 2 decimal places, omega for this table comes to -3.87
